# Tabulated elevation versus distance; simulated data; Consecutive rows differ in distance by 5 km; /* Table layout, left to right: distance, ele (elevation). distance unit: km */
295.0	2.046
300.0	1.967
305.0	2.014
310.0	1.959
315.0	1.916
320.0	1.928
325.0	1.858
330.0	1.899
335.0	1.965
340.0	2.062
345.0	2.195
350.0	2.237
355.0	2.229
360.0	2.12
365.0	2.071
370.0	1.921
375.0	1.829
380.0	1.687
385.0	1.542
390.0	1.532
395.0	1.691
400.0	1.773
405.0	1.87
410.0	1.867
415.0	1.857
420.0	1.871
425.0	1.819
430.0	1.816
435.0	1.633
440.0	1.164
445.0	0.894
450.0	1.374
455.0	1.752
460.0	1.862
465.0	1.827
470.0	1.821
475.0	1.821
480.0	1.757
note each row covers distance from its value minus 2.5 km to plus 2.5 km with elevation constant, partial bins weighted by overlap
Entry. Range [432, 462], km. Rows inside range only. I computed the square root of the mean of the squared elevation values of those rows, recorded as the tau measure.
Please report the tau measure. 1.49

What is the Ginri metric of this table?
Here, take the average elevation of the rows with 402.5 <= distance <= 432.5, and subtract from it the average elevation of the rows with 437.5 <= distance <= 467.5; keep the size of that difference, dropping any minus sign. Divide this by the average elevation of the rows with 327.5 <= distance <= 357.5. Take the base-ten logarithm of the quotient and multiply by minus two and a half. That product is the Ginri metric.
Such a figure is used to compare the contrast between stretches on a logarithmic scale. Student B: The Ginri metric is 1.9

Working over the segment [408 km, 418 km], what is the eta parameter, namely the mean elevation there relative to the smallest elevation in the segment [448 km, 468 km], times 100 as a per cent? 136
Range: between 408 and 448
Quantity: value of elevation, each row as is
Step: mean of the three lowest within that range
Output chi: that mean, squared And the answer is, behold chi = 1.5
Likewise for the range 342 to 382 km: 3.3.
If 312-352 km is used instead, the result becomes 3.6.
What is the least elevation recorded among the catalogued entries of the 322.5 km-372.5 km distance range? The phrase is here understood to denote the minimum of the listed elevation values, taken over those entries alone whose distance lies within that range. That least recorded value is 1.858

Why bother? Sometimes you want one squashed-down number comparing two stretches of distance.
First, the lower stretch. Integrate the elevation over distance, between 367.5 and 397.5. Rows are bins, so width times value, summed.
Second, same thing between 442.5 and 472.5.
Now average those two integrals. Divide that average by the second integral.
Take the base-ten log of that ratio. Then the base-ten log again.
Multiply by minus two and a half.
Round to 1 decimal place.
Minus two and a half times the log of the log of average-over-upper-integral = 4.6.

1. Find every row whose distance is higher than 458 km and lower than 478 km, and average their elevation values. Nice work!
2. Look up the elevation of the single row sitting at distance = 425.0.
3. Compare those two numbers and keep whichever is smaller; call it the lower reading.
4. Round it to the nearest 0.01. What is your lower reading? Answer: 1.82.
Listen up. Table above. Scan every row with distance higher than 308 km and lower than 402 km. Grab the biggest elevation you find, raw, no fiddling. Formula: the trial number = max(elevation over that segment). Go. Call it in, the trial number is 2.237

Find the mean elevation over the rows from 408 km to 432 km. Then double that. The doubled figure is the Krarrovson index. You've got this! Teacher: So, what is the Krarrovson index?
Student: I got 3.7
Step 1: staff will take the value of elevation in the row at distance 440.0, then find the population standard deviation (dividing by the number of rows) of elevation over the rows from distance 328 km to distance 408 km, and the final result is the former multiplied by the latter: 0.26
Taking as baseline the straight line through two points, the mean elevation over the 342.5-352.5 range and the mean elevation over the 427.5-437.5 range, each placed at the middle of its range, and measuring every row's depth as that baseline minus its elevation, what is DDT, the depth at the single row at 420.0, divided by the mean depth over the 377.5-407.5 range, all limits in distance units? -0.27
